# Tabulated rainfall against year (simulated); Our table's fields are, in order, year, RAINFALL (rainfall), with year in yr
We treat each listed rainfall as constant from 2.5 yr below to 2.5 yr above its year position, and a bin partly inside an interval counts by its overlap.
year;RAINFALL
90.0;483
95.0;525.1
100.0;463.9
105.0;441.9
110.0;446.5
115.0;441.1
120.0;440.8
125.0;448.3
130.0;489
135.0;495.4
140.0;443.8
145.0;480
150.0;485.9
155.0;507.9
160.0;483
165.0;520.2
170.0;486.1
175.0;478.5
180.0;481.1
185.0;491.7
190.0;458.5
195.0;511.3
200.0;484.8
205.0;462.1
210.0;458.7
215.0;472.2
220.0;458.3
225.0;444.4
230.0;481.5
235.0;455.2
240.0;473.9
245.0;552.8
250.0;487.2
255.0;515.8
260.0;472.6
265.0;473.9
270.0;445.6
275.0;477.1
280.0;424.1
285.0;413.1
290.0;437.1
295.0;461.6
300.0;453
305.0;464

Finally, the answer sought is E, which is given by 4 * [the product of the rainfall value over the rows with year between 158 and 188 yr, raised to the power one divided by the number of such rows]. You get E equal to 1960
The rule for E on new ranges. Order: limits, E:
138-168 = 1945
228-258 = 1974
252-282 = 1869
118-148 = 1863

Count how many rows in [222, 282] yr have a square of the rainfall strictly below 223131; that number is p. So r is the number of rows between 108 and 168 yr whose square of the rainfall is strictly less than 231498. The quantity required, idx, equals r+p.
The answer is 10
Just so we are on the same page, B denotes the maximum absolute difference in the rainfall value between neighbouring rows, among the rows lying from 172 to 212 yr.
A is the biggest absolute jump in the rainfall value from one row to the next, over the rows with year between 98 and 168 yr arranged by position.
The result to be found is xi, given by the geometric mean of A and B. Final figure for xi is 52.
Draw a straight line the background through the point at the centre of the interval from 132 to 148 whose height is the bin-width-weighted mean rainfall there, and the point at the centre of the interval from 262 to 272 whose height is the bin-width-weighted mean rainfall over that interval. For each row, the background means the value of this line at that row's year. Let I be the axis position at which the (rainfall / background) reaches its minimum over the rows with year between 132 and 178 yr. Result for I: 140.0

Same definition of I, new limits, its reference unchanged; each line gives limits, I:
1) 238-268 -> 240.0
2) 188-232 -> 225.0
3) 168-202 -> 190.0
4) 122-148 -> 140.0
